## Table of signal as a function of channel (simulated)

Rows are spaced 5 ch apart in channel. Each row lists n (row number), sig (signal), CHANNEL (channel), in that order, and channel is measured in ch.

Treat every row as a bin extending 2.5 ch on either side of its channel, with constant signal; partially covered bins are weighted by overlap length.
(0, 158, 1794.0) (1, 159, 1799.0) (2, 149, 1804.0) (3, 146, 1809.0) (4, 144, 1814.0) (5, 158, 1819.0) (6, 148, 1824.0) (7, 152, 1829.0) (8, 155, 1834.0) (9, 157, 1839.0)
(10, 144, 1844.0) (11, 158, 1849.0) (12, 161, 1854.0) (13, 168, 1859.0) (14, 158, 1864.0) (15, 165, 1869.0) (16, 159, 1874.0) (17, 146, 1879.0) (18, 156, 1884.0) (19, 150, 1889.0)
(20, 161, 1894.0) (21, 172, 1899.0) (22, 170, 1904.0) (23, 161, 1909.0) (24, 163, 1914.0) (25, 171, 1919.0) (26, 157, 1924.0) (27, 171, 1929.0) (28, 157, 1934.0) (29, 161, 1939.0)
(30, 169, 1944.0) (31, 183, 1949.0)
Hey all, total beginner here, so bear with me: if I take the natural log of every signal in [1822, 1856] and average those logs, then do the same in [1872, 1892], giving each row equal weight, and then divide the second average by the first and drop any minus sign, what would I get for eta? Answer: 1.00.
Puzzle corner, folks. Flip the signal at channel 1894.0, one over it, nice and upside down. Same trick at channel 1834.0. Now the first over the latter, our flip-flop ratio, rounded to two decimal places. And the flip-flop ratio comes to 0.96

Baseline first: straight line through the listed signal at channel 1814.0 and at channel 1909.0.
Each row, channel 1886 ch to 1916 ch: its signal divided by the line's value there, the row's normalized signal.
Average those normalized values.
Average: 1.02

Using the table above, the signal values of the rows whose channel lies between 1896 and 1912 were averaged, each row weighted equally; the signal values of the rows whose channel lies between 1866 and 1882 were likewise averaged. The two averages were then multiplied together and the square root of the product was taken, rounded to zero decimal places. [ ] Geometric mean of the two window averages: 162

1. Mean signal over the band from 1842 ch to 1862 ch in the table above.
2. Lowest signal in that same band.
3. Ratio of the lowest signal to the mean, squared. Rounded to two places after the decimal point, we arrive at 0.83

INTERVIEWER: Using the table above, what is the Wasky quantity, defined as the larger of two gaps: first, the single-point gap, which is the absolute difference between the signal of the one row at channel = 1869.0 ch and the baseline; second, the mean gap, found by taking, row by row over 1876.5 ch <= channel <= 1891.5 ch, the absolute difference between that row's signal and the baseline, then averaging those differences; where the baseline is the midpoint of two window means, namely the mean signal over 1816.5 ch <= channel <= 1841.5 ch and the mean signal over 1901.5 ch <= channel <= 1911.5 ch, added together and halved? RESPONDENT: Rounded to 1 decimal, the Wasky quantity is 9.1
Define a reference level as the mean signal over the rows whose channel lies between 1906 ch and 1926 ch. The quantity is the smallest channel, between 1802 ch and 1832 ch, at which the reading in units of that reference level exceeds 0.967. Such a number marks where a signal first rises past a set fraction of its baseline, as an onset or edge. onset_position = 1819.0 ch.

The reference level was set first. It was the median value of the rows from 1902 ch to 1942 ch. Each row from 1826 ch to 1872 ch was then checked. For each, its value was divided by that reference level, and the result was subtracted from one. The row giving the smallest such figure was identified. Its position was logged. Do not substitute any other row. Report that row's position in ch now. 1859.0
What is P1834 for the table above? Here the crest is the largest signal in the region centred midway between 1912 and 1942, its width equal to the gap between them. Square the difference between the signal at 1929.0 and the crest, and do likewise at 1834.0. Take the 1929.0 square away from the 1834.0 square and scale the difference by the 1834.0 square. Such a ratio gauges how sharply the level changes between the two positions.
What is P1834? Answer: 1.0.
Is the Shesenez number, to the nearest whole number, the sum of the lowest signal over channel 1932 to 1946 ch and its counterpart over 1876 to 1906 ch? 303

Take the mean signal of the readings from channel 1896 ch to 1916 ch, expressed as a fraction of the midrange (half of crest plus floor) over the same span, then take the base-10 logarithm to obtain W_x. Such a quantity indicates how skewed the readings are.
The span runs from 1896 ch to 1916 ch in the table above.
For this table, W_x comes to 0.000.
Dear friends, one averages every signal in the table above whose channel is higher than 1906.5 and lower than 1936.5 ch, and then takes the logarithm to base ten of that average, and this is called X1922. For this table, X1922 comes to 2.21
